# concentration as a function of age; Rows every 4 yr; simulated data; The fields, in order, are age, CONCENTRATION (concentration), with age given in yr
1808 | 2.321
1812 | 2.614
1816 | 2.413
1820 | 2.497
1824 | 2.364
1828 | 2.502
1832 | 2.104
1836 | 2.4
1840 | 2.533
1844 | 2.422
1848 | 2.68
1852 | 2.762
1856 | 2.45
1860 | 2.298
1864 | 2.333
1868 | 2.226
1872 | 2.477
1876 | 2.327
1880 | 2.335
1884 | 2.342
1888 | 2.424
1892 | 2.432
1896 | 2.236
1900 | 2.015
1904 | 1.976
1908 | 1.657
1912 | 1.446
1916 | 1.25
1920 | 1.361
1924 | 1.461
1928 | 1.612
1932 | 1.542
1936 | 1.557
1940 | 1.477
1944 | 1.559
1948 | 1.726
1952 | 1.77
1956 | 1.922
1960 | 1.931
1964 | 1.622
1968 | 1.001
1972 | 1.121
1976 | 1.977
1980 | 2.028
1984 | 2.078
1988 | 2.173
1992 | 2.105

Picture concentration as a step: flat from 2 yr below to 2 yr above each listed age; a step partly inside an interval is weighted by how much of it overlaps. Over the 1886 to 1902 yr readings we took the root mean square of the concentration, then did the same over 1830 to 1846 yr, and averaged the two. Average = 2.33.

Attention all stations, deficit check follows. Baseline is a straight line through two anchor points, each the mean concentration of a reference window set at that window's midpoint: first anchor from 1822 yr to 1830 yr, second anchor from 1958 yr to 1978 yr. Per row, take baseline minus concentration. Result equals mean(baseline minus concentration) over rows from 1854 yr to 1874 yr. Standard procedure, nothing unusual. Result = -0.17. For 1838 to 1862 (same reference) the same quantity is -0.24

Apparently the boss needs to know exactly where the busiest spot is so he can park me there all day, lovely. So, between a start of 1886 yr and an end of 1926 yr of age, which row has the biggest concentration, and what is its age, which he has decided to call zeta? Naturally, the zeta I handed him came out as 1892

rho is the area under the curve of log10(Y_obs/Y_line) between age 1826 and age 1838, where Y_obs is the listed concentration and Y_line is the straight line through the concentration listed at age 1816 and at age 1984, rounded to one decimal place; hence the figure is -0.1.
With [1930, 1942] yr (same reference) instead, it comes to -1.8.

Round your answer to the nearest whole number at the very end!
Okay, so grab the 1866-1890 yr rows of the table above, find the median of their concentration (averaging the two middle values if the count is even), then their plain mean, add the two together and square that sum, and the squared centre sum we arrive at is 22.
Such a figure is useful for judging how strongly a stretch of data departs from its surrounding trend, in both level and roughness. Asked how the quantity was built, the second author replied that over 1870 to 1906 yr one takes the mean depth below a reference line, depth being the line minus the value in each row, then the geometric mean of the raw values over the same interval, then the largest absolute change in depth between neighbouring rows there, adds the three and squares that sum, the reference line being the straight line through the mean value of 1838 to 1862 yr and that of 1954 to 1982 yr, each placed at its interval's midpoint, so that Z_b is 5.9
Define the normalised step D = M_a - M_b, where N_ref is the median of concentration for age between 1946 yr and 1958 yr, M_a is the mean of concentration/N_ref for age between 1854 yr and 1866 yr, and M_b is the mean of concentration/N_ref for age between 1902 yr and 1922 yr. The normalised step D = 0.5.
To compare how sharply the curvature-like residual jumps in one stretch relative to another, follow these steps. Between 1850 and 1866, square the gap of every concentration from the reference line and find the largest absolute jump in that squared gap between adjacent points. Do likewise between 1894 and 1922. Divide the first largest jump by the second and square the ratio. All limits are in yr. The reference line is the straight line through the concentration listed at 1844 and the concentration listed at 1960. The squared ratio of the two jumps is 0.23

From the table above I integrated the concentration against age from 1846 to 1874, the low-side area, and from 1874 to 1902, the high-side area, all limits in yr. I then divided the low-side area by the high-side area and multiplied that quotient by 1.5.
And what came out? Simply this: 1.60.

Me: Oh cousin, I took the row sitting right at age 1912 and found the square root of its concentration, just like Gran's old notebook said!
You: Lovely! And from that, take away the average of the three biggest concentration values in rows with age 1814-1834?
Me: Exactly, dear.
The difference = -1.3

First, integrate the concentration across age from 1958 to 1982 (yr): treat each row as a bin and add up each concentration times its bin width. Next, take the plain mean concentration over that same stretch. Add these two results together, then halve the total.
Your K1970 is 20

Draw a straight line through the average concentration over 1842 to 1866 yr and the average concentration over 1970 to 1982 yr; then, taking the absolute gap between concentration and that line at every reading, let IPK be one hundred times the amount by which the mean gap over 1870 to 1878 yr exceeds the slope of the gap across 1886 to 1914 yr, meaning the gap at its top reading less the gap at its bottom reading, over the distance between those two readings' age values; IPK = 4.0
